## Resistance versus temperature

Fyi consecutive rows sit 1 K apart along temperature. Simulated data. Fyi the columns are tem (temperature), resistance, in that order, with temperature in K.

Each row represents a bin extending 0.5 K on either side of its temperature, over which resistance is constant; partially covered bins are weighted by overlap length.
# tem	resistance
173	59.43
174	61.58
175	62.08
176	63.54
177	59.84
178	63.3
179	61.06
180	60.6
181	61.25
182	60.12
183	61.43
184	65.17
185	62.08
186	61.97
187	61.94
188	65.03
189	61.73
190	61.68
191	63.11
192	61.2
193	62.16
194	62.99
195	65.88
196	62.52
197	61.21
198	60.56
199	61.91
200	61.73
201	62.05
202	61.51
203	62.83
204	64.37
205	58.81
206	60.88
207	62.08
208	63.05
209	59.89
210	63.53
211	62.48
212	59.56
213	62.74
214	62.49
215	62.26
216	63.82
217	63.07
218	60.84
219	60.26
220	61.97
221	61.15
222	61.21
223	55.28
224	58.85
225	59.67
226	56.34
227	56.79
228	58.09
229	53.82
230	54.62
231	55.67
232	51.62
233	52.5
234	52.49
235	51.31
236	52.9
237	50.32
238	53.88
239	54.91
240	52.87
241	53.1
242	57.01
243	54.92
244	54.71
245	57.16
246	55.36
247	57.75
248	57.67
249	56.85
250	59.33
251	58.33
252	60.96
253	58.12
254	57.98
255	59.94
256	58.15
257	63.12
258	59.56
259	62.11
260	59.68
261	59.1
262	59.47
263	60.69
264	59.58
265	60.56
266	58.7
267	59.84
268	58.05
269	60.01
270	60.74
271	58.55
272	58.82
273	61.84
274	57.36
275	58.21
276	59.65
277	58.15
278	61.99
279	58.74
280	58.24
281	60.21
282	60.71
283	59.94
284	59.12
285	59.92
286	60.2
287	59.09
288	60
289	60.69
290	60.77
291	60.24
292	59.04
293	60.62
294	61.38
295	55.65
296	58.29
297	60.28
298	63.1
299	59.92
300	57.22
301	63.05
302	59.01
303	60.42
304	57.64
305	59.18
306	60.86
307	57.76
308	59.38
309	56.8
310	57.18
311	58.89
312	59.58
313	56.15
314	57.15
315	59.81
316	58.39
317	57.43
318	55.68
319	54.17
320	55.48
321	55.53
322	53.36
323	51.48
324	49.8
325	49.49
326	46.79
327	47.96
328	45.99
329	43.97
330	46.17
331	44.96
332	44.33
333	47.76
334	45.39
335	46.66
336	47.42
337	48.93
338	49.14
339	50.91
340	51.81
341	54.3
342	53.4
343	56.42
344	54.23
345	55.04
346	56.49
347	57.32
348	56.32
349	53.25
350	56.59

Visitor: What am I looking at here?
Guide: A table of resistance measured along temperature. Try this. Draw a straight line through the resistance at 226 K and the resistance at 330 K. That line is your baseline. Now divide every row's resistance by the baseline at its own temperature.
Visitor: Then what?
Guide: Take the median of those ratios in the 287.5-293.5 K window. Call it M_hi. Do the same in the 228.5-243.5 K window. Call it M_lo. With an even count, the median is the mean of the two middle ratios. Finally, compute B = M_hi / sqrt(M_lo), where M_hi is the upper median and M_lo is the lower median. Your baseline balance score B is 1.23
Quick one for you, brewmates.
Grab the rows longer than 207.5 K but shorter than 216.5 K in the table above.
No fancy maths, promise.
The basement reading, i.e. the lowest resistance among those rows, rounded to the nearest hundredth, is 59.56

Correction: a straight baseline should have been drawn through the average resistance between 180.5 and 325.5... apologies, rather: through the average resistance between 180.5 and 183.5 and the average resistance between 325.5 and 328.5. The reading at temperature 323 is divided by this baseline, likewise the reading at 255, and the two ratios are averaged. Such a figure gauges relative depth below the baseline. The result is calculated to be 1.10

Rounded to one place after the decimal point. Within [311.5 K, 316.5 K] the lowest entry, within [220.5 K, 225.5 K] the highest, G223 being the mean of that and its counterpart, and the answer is 58.7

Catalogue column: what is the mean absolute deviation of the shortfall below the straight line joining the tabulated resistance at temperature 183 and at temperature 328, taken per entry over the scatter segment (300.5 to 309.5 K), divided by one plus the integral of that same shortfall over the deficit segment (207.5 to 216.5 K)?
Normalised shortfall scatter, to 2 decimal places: -0.04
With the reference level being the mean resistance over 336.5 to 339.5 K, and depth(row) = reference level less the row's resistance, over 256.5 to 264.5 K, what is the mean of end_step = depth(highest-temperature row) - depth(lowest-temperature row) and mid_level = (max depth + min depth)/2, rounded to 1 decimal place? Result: -4.0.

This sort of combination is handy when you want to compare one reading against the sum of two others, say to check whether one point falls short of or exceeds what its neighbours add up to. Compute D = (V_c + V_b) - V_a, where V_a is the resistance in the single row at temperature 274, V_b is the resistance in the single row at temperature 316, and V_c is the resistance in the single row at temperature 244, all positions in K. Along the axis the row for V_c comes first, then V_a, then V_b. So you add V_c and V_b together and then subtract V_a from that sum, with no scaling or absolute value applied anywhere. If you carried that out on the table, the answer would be 56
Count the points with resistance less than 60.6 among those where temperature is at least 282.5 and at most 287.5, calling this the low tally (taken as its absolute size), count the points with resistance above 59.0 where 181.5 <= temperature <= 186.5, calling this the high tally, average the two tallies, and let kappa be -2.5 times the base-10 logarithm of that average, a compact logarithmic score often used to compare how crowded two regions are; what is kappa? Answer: -1.75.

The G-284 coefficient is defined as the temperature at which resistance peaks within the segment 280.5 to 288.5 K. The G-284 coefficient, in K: 282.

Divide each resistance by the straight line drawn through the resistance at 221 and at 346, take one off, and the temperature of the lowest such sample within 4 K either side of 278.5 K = 275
